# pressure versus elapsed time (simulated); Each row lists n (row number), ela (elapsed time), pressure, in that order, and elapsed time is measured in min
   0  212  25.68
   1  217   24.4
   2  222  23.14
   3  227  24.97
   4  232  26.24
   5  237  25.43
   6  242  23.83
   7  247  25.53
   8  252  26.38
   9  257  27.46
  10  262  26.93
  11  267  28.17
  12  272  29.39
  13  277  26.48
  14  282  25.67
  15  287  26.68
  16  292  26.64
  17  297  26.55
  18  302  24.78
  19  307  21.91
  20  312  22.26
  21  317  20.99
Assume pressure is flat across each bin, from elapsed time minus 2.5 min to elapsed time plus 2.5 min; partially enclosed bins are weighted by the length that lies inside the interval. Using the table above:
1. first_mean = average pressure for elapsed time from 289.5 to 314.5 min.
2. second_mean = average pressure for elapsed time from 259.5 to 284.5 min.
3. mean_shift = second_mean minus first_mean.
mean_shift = 2.9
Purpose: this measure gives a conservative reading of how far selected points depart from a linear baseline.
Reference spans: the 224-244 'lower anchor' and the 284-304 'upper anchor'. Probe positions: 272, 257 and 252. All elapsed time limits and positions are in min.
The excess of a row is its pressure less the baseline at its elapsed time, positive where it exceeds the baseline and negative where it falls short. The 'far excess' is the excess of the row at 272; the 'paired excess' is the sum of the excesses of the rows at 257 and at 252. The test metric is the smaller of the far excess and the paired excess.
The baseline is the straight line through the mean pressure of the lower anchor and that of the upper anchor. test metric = 2.9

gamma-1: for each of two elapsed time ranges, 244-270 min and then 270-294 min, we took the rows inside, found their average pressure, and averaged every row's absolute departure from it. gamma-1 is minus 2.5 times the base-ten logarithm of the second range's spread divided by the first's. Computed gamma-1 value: -0.3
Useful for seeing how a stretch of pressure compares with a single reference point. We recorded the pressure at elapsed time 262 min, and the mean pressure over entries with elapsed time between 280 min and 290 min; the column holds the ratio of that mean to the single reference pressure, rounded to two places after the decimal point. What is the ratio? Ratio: 0.97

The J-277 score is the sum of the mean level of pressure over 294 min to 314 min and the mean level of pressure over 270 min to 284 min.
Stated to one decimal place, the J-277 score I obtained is 51.1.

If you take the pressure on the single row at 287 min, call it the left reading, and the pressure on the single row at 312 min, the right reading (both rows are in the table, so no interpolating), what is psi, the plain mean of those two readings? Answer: 24.5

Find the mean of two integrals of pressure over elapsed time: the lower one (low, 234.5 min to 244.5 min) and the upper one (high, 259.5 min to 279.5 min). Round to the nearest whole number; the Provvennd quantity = 401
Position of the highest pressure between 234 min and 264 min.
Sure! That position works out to 257 min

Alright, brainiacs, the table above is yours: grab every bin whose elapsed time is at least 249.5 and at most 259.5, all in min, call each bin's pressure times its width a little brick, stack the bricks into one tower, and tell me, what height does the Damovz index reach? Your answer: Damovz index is 269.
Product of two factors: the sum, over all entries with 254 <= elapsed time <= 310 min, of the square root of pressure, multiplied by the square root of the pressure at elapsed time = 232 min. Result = 289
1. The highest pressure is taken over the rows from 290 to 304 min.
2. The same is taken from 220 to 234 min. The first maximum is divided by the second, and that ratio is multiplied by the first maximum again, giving 27.05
